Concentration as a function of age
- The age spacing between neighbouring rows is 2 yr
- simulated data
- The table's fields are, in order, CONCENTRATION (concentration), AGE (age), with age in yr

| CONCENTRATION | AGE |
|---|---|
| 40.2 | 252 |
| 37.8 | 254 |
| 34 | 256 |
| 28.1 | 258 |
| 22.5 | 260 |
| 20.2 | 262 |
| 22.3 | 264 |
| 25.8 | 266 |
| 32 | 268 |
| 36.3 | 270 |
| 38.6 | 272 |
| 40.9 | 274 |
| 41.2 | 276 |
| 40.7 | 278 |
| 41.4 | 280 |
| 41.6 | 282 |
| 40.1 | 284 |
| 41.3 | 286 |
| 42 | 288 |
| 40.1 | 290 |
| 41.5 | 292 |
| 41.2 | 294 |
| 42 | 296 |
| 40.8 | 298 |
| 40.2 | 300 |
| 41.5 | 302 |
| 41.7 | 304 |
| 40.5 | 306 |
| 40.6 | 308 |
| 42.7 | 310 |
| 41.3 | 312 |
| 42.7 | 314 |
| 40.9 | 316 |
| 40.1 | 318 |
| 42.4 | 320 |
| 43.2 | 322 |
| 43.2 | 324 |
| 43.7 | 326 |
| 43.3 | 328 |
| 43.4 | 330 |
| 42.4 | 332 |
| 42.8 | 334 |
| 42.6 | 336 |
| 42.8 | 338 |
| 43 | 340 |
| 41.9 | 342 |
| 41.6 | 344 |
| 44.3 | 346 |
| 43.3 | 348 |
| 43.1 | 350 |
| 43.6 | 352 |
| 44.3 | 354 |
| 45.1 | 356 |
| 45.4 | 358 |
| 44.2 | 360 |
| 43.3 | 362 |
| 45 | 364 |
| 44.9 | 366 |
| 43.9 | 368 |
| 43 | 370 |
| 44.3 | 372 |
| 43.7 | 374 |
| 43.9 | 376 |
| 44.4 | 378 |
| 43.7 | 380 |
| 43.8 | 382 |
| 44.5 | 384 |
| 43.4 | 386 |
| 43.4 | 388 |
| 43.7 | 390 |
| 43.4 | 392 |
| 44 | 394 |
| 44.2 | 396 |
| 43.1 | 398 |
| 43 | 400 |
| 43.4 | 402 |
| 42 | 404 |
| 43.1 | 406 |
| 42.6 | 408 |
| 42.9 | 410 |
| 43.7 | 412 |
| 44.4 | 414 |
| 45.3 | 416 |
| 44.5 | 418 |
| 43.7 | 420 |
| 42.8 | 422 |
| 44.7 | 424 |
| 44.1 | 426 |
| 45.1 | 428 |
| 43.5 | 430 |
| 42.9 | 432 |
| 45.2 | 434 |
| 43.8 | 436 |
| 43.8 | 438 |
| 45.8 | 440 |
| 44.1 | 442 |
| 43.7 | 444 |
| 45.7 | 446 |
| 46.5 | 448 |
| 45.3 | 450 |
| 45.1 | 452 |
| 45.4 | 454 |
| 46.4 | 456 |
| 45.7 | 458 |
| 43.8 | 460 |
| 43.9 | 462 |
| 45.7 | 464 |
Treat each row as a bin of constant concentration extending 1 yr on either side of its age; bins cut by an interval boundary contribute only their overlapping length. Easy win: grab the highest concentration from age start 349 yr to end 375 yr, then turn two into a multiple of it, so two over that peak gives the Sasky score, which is 0.0441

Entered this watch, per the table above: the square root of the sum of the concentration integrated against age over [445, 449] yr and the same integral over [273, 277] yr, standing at 18.7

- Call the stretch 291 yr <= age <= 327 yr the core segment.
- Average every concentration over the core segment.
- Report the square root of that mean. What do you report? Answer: 6.46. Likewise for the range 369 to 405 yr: 6.60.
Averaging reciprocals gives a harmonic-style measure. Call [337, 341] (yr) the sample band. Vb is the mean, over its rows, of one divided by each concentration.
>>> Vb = 0.0233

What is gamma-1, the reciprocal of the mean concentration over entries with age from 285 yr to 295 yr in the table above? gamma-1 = 0.0243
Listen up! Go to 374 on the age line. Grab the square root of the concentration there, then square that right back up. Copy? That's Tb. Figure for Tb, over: 43.7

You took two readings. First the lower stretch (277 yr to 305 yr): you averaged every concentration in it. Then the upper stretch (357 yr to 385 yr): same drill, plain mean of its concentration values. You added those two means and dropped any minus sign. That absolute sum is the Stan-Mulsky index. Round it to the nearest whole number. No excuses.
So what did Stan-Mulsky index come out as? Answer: 85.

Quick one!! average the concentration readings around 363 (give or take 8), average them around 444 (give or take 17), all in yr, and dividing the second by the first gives 1.01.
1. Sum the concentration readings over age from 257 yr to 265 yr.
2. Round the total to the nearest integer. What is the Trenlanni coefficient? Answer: 93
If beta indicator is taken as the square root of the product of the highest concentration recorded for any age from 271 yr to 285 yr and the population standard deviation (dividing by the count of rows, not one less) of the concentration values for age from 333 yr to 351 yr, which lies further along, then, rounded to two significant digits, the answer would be 5.5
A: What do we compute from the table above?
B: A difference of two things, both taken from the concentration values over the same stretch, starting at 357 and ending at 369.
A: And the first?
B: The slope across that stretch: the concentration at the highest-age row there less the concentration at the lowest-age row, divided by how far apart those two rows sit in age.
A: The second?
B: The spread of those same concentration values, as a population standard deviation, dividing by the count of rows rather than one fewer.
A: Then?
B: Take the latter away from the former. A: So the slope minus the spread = -0.9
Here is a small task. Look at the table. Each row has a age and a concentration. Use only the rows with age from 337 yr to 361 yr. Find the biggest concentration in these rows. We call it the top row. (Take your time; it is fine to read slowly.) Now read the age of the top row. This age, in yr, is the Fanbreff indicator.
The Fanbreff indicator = 358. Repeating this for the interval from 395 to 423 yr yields 416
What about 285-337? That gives 326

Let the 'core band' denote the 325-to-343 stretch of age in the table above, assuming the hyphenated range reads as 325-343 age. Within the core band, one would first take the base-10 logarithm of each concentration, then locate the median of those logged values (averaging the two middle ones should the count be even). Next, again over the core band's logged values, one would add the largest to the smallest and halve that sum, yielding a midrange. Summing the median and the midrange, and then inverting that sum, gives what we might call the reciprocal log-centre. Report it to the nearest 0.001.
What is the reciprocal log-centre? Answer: 0.306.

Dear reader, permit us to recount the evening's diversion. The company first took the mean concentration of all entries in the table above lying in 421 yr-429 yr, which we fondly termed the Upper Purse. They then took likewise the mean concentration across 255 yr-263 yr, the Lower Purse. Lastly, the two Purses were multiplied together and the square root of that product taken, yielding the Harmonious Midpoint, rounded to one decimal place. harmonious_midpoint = 34.0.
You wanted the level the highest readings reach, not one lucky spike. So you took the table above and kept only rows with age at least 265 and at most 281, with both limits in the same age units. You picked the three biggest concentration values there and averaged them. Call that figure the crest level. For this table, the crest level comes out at 41.2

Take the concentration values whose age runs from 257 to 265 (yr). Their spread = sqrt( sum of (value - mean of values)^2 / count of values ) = 2.9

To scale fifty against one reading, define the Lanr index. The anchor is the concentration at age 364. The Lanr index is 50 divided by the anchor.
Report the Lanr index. 1.11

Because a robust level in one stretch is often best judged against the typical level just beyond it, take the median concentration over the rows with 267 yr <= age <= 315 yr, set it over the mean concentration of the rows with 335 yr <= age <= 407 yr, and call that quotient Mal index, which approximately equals 0.94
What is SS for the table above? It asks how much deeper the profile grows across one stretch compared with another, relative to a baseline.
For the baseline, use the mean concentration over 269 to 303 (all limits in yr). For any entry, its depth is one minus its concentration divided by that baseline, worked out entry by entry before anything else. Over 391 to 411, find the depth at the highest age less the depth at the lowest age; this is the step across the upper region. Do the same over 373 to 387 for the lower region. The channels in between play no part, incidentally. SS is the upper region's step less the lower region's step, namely 0.00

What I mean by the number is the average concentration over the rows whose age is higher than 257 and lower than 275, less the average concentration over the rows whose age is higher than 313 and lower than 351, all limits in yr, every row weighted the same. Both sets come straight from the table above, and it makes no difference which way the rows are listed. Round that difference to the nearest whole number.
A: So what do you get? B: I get -13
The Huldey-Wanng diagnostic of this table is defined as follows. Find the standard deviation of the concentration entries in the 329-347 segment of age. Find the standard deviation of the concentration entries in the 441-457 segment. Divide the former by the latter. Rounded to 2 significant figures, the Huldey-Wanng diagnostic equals 0.81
